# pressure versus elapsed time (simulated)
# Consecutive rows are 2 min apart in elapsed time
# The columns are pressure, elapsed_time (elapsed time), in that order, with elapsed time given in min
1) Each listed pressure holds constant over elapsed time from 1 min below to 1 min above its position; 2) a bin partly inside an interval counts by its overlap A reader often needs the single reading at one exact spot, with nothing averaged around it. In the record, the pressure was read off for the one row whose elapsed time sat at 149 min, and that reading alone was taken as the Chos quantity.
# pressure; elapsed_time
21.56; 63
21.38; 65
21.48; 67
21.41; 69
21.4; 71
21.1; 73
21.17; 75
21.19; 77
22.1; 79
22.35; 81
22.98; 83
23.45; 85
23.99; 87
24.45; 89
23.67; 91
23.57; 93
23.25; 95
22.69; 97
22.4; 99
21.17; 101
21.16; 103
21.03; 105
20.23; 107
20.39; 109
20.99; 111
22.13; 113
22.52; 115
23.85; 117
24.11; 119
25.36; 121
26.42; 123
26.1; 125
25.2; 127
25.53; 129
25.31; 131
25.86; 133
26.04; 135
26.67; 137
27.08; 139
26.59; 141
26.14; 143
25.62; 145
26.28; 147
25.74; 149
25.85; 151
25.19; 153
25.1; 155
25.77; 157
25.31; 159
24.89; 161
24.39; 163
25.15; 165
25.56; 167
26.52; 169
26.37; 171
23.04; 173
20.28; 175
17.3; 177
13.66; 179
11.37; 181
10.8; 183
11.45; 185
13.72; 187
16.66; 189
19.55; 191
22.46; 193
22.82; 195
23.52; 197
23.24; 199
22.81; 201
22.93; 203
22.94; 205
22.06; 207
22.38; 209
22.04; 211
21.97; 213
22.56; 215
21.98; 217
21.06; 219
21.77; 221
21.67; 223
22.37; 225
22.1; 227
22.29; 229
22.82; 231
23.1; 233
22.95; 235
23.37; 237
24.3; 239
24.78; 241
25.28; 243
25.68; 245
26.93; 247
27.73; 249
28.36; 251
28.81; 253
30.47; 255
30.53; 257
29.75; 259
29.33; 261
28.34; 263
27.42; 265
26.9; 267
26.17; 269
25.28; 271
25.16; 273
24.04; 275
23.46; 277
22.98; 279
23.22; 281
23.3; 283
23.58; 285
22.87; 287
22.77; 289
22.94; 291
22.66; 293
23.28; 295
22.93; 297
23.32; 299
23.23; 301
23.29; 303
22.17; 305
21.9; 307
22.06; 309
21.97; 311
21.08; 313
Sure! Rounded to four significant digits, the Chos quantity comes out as 25.74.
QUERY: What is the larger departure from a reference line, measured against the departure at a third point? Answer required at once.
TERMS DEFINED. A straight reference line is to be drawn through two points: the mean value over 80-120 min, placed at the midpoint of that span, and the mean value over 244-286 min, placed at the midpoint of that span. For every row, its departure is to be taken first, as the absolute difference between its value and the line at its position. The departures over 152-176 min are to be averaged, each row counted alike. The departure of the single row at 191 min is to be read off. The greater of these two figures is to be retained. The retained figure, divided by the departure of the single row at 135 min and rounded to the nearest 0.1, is 1.9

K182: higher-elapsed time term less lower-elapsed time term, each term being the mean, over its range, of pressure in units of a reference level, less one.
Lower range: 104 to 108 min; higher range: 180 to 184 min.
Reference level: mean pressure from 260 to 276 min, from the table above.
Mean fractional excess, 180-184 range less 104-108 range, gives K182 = -0.36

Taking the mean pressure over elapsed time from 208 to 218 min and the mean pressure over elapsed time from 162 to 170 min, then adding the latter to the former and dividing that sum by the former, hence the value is 2.15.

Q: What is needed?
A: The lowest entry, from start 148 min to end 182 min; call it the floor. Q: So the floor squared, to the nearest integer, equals 129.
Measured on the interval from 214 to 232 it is 444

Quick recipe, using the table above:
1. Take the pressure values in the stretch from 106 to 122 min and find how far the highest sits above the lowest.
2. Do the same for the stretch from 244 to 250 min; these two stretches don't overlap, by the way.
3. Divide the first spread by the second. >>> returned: 2.5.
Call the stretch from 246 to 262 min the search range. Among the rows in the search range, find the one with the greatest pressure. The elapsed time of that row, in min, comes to 257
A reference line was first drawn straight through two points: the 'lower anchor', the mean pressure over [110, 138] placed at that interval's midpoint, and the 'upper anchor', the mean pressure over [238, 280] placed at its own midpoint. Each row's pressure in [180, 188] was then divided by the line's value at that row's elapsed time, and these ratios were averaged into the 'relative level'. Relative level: 0.46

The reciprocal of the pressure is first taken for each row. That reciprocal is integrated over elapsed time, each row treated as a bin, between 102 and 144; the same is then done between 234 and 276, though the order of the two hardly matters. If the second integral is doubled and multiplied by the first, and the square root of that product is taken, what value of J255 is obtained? 2.4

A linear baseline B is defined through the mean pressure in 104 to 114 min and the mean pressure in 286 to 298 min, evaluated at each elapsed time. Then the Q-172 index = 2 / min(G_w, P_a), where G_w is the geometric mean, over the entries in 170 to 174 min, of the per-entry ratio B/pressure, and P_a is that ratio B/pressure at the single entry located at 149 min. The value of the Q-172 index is 2.41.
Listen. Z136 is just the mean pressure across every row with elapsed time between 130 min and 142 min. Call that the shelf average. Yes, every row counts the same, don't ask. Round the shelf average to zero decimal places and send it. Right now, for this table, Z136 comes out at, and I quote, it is 26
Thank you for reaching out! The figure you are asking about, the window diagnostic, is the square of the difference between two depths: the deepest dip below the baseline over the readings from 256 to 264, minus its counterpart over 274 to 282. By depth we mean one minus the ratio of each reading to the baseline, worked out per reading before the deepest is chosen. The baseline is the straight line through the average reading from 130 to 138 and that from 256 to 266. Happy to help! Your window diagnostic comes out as 0.038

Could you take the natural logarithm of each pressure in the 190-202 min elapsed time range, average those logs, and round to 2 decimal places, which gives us 3.11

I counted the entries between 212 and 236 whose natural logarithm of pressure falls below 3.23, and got 12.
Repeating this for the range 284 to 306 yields 11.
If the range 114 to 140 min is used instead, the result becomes 4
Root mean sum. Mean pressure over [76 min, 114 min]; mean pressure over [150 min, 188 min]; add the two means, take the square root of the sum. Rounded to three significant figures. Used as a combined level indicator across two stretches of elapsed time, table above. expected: 6.59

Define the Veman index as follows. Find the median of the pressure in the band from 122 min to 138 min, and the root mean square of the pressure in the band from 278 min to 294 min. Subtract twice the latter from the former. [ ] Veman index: -20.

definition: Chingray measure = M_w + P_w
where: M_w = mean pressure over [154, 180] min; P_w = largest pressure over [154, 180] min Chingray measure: 49.9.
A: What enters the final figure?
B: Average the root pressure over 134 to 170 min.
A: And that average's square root 2.25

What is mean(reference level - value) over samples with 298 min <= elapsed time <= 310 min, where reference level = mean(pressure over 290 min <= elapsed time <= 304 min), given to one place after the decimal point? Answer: 0.4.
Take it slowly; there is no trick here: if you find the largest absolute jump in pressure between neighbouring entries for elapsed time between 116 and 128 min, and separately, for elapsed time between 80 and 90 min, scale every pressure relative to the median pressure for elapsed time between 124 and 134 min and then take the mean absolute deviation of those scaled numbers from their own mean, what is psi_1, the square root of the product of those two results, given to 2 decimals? 0.17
